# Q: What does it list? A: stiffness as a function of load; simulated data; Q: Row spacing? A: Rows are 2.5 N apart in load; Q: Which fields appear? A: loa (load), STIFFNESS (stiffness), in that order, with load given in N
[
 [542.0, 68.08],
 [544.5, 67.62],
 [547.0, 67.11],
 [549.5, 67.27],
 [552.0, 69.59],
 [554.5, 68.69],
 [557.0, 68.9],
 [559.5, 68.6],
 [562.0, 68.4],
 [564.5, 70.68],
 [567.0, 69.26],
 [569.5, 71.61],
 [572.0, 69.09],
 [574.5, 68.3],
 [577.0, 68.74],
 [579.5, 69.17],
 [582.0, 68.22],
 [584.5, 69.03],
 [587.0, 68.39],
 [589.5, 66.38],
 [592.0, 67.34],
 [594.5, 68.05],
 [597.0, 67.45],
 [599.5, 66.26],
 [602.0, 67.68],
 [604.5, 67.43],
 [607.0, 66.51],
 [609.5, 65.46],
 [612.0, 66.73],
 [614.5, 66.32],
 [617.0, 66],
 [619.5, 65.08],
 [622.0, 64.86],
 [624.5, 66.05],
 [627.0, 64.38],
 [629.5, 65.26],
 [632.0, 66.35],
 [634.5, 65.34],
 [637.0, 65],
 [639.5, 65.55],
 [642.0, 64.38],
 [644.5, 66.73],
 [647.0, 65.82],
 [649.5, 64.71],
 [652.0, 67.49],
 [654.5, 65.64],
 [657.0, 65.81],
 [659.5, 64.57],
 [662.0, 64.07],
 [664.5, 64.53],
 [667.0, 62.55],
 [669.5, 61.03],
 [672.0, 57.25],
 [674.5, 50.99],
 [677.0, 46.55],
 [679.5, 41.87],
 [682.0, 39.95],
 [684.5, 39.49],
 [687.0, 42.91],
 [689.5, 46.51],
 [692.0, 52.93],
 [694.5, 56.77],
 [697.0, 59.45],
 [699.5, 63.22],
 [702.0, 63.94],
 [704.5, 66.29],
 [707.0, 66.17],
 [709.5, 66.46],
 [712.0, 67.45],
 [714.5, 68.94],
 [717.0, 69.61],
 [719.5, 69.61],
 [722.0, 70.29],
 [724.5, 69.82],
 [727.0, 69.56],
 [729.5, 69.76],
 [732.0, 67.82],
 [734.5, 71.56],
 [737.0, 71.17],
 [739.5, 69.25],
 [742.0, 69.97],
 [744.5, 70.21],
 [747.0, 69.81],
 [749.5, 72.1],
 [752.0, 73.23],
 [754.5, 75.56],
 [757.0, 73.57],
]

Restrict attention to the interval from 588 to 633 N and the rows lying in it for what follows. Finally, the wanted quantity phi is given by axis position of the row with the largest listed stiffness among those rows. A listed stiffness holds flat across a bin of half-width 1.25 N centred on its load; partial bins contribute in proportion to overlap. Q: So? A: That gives 594.5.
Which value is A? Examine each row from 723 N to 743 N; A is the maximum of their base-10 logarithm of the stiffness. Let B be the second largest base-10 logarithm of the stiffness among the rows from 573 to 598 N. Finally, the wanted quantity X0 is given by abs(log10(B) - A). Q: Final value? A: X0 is 1.59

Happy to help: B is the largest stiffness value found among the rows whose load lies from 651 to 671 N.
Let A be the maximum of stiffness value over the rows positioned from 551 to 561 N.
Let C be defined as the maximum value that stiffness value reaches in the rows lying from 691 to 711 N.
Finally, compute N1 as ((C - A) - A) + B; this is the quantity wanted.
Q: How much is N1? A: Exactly -5.2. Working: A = 69.59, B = 67.49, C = 66.46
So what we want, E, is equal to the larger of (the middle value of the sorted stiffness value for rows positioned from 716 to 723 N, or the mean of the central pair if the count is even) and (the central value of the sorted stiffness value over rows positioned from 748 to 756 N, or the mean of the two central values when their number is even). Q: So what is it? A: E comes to 73.2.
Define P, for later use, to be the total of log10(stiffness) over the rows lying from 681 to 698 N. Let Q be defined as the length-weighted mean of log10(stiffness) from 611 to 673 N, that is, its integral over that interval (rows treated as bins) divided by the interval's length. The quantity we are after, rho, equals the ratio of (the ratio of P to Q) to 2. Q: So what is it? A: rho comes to 3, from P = 12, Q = 1.81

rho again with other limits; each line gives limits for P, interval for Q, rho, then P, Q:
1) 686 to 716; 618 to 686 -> 6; 21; 1.78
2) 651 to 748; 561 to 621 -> 19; 70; 1.83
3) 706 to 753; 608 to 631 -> 10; 35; 1.82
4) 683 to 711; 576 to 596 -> 5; 19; 1.83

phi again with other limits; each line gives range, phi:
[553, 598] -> 569.5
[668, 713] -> 712.0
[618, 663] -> 652.0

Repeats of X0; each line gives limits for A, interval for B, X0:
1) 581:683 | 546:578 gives 1.57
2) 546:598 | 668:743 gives 1.59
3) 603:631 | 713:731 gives 1.56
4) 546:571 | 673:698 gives 1.61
